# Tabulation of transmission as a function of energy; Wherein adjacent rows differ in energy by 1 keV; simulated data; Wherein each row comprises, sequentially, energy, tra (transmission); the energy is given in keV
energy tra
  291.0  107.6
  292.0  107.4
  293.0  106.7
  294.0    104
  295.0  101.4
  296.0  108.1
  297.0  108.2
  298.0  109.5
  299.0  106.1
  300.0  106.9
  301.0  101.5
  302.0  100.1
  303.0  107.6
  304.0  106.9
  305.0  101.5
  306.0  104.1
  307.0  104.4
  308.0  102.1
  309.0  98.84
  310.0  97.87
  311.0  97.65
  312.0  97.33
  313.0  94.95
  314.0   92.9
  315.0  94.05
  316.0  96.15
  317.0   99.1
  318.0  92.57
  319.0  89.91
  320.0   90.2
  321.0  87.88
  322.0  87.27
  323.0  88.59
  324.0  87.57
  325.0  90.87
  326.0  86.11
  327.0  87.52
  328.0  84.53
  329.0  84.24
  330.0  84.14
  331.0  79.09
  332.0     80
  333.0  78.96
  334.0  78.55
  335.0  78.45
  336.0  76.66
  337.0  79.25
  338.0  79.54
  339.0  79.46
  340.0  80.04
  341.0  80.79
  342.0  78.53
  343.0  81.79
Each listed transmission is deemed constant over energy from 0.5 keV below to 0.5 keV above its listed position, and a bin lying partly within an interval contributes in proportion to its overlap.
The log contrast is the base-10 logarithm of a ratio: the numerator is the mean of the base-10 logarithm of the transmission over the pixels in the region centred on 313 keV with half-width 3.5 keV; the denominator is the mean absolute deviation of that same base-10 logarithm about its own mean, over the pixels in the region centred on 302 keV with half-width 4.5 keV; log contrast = 2.24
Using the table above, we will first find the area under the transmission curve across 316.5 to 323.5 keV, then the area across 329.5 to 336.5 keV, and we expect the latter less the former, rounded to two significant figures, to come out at -80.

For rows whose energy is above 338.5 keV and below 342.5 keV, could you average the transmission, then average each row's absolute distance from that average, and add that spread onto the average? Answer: 80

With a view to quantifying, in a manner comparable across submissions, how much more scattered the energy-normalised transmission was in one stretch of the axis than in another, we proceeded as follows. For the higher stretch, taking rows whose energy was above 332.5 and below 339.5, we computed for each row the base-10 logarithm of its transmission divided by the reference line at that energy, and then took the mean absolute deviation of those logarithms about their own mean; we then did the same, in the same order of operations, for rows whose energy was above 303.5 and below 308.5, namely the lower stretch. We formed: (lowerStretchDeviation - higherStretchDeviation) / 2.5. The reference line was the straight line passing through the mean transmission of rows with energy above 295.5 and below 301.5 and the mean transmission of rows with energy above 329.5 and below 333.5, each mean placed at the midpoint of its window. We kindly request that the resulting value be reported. -0.0023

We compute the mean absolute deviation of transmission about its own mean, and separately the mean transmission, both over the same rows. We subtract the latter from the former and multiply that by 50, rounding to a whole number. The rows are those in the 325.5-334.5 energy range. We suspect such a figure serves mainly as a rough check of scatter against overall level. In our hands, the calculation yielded -3977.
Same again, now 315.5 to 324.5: -4388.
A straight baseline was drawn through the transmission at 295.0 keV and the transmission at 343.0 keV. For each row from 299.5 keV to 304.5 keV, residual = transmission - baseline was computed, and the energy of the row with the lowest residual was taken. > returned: 302.0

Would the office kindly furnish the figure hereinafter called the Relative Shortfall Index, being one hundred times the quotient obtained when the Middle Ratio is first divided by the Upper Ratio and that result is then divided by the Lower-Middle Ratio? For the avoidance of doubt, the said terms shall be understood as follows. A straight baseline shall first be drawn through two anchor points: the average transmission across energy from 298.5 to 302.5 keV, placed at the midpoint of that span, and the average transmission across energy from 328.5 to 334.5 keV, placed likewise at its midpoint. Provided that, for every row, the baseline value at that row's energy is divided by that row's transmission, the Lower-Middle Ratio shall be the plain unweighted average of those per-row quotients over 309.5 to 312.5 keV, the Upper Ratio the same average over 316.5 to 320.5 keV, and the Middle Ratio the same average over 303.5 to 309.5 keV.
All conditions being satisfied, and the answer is 101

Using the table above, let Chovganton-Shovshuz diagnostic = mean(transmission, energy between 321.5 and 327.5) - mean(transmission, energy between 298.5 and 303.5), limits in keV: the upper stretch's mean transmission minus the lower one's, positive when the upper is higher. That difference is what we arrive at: -16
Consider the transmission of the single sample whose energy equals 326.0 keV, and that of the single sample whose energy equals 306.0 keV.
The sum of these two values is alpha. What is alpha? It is 190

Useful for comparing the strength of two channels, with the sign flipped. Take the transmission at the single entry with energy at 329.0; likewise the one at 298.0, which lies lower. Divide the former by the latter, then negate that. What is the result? -0.77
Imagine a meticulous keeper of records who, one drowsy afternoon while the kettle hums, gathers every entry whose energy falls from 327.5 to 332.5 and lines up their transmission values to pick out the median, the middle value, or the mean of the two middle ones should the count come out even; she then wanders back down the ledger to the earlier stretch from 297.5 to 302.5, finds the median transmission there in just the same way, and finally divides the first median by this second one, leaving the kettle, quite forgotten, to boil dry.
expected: 0.79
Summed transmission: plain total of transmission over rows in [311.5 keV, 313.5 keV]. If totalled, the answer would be 192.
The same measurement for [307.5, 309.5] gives 201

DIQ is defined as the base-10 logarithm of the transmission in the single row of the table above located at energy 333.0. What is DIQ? 1.90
